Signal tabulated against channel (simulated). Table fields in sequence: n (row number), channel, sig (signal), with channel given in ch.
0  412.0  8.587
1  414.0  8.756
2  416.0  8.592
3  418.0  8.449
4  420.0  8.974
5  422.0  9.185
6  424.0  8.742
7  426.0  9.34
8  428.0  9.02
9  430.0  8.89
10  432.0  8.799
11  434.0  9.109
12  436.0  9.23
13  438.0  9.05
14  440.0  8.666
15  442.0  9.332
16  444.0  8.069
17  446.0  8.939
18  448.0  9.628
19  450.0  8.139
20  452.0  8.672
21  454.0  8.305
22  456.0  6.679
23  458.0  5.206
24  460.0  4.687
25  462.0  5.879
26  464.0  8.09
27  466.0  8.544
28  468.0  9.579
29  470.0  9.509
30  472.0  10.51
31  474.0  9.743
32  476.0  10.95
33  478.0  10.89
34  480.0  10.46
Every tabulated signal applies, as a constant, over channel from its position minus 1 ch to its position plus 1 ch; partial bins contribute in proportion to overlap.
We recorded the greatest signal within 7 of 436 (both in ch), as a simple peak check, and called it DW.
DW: 9.332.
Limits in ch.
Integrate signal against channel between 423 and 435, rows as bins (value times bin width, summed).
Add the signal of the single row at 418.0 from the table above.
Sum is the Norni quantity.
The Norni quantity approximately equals 116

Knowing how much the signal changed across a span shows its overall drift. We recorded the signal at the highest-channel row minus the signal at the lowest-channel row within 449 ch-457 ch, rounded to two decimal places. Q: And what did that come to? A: -1.46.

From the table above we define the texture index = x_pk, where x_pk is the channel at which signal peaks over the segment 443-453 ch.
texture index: 448.0 ch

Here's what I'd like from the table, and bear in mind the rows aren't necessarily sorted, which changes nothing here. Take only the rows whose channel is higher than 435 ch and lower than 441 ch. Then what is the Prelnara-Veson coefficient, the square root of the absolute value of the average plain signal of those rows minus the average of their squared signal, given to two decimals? 8.47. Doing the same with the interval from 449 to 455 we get 7.86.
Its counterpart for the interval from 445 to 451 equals 8.41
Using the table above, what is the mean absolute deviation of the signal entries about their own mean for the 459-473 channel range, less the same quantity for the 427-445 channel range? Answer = 1.4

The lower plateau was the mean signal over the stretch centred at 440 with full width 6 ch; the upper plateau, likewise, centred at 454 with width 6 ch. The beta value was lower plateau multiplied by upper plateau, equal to 71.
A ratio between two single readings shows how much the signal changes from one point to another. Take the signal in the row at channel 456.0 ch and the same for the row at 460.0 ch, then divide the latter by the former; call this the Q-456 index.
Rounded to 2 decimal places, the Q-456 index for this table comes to 0.70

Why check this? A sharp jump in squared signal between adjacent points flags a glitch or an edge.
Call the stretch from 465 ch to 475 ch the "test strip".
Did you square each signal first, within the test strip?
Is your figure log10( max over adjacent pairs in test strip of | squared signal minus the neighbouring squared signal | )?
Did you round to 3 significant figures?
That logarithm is 1.30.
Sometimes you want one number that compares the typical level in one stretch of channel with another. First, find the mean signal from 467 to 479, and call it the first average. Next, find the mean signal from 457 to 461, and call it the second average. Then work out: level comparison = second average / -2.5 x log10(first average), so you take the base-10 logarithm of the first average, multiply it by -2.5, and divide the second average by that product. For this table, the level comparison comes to -2.0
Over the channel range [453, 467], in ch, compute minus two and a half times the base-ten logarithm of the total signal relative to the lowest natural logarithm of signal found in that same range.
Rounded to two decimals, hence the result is -3.72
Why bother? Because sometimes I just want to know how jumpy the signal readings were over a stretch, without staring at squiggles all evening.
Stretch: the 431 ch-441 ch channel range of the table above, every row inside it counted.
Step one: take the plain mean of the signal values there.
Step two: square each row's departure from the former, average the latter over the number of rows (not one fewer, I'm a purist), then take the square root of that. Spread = 0.21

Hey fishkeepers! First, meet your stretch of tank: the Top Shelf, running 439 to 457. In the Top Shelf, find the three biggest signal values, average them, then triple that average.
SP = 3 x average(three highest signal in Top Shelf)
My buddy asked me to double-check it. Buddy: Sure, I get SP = 27.9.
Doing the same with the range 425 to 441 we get 27.7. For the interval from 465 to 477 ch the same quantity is 31.2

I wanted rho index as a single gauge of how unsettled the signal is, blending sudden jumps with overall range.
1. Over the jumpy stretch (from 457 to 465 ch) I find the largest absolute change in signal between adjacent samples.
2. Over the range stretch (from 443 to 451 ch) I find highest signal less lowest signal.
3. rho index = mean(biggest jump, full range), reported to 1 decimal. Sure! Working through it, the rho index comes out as 1.9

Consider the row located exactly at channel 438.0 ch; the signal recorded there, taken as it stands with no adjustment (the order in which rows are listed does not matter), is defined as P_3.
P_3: 9.05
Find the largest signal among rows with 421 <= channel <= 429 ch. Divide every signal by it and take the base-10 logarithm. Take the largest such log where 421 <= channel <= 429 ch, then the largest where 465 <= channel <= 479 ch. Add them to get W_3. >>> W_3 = 0.07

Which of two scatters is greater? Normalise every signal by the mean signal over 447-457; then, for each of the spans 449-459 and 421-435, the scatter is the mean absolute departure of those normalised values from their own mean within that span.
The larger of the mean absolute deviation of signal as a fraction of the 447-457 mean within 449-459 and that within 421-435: 0.14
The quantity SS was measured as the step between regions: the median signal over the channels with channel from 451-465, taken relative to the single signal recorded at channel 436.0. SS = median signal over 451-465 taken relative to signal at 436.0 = -2.6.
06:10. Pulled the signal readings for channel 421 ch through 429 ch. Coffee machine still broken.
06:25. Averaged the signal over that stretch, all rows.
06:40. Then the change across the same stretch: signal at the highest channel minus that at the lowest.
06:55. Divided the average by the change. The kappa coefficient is -55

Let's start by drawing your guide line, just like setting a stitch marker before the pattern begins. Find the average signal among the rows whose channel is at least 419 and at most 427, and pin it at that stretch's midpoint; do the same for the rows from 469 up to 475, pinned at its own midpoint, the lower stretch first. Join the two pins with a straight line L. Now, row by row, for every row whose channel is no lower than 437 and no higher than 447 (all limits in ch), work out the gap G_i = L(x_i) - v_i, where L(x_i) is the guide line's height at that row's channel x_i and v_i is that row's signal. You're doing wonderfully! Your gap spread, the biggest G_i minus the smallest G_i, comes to 1.3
